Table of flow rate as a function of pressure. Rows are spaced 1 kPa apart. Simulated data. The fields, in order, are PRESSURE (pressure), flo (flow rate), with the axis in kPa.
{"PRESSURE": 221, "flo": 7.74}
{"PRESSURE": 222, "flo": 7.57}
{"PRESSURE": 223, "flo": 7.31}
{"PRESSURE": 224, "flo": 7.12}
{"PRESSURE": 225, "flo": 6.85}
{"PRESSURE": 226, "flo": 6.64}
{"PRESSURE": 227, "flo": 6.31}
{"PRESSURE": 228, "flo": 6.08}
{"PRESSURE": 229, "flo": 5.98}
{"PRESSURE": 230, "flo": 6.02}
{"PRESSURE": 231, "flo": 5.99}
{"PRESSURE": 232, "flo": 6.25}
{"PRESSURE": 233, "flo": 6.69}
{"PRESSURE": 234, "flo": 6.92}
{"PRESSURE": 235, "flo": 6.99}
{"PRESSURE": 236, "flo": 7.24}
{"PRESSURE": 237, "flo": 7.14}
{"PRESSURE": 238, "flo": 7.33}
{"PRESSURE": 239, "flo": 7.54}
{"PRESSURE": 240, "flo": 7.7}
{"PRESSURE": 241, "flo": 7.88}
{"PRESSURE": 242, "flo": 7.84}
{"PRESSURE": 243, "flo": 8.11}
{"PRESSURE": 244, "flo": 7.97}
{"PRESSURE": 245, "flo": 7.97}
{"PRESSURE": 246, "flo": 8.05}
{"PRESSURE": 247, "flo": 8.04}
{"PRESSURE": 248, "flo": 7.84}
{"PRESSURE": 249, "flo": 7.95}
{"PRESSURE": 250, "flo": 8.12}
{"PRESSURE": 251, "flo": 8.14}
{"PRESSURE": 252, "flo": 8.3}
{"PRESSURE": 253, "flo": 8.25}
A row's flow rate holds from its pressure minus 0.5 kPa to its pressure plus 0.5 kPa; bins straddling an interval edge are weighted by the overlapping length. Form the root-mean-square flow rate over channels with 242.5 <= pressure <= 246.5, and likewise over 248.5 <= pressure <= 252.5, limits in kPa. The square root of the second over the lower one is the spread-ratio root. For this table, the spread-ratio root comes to 1.01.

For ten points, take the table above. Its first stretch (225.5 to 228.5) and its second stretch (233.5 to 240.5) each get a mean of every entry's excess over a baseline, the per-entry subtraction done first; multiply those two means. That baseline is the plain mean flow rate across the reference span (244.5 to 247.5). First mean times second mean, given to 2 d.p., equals 1.26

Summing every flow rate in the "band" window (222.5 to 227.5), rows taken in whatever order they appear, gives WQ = 34.2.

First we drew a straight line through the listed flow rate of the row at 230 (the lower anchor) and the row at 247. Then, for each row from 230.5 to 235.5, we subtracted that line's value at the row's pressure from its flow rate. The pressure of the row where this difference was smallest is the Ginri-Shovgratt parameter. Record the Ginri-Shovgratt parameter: 231 kPa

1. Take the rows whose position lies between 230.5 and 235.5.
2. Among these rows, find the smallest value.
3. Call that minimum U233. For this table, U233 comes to 5.99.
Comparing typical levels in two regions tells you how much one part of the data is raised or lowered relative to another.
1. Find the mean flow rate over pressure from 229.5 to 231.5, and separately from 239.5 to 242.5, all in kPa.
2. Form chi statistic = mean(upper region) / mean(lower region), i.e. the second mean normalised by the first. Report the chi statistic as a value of 1.30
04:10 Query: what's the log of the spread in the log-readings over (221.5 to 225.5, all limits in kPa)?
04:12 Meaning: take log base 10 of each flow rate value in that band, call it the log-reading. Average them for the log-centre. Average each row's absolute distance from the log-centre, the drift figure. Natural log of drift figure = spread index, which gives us -4.3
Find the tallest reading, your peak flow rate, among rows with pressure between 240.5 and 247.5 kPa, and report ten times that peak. 81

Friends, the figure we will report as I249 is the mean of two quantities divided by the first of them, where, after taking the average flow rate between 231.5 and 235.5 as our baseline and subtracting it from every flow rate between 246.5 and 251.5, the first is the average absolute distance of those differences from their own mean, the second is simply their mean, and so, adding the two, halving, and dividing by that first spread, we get 7.1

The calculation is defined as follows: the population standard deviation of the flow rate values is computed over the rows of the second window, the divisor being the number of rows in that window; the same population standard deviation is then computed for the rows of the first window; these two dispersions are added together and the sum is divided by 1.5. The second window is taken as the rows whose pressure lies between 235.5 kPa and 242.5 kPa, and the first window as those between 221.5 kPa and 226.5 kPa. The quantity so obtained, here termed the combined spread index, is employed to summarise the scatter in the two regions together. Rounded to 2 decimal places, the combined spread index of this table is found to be 0.40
